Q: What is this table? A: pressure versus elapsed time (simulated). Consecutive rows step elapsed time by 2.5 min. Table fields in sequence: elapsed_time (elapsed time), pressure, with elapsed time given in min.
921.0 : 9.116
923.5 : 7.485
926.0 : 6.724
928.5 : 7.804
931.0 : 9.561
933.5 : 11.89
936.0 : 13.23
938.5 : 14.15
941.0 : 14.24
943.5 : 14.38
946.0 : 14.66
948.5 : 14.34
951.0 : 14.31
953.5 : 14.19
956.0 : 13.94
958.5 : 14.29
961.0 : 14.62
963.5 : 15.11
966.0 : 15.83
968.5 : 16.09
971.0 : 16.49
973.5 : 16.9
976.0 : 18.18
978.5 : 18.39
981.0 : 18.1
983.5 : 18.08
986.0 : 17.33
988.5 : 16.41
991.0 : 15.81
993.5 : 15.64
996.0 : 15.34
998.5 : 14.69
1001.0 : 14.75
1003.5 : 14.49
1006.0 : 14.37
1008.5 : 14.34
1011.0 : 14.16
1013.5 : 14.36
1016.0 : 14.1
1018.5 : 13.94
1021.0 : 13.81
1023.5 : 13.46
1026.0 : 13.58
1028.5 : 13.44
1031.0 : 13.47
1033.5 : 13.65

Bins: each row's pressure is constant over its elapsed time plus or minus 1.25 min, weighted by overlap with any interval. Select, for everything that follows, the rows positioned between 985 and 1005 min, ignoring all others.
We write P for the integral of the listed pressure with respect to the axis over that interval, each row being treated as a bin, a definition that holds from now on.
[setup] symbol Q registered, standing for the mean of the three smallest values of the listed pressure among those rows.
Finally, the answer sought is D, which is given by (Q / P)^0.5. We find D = 0.217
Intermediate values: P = 310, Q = 14.6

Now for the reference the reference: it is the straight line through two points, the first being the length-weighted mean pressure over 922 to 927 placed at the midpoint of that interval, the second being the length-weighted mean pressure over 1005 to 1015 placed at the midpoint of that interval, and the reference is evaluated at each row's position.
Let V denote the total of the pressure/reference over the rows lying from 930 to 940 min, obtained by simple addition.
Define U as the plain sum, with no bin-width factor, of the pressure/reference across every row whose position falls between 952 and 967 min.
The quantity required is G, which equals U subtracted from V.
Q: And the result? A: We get -2.6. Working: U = 8.7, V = 6.0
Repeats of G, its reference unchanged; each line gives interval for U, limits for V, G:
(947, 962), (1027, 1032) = -7.1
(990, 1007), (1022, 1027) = -6.1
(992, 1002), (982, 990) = -0.4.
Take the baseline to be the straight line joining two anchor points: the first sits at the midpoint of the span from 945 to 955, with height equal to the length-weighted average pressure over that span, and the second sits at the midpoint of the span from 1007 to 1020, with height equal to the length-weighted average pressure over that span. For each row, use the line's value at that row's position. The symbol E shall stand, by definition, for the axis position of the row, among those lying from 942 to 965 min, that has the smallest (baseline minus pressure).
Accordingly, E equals 963.5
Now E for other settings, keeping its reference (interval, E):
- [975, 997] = 978.5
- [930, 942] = 941.0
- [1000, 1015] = 1001.0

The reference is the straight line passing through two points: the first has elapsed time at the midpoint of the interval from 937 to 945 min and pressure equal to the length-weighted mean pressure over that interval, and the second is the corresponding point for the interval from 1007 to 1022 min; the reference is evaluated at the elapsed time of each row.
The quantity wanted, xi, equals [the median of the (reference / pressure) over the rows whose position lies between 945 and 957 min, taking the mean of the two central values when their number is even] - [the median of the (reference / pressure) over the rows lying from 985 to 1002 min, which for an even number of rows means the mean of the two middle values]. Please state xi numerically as 0.089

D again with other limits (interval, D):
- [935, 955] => 0.221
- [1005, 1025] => 0.221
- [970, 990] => 0.218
